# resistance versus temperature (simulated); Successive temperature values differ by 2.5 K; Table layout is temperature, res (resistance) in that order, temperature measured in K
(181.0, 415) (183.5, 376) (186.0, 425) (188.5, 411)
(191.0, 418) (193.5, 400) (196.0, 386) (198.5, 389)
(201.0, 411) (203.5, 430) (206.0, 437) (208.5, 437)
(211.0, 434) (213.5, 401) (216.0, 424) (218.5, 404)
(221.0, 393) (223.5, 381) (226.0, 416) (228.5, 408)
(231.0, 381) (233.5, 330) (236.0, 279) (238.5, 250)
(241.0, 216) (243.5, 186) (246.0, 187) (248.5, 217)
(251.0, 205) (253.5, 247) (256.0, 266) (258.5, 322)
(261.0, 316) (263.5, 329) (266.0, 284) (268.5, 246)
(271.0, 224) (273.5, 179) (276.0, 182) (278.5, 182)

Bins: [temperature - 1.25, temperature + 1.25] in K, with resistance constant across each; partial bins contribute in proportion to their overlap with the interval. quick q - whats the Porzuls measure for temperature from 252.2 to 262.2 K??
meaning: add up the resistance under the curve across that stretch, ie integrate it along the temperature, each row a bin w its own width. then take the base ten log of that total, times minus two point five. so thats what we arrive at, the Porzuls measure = -8.65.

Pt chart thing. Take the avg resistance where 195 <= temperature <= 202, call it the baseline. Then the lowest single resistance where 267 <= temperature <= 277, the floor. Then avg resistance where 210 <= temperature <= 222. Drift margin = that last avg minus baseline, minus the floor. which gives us -163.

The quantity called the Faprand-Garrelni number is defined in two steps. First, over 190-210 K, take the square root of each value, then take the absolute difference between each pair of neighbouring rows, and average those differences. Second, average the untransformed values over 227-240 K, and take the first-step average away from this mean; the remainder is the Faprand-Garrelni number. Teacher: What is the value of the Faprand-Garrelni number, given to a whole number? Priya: 329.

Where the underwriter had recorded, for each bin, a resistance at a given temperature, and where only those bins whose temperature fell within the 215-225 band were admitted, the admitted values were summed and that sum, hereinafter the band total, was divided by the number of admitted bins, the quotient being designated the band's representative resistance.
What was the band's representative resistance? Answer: 400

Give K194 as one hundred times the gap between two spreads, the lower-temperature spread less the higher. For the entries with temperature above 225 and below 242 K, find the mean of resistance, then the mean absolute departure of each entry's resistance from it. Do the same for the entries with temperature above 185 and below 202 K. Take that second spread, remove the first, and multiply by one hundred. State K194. -5429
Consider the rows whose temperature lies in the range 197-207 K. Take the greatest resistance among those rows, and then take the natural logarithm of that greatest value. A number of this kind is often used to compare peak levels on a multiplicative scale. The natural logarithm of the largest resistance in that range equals 6.08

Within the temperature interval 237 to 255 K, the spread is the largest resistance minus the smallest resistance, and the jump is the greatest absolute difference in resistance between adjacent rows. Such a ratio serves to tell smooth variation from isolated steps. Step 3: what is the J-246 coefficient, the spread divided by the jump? 1.52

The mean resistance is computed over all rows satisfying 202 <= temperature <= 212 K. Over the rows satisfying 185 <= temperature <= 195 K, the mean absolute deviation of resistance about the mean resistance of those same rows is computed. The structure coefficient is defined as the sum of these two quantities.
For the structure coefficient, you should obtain 442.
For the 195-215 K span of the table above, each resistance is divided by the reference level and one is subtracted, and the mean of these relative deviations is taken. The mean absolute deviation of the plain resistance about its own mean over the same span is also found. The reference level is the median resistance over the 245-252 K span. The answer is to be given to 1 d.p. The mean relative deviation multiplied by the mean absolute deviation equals 19.4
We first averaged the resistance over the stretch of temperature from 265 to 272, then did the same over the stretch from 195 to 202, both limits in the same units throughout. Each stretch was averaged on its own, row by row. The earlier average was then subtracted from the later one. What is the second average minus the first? 144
